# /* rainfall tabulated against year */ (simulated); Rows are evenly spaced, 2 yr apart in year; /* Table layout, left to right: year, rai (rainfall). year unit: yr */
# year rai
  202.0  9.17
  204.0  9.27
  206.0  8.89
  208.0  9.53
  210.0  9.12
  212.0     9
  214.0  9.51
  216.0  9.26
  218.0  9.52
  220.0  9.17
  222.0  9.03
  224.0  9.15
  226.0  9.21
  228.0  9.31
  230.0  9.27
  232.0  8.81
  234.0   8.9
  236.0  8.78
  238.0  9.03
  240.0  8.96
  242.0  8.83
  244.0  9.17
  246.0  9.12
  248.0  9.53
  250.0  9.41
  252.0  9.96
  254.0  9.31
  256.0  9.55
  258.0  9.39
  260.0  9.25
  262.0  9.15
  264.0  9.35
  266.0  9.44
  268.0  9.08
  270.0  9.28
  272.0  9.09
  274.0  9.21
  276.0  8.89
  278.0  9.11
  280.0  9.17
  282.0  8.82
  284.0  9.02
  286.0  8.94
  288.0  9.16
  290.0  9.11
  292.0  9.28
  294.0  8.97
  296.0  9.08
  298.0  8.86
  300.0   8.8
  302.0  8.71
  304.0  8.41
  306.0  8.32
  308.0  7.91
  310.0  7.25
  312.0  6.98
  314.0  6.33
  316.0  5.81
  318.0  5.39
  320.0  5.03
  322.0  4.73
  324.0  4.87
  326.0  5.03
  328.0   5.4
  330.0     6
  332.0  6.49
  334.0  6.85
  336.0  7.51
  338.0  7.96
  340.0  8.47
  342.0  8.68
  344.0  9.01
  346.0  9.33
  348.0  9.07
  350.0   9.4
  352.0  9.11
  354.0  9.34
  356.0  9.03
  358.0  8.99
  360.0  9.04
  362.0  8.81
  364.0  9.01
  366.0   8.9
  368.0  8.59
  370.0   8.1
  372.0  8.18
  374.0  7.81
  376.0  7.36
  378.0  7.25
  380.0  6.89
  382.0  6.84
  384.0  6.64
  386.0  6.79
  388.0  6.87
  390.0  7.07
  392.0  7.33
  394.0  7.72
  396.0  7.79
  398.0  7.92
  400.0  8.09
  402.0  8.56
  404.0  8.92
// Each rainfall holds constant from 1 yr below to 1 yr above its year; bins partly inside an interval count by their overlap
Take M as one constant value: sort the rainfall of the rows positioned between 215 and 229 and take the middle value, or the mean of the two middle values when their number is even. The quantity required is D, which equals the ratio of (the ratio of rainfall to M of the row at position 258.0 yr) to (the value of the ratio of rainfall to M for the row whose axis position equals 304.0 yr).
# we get 1.12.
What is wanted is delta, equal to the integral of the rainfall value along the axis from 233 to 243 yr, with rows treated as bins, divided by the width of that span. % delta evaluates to 8.90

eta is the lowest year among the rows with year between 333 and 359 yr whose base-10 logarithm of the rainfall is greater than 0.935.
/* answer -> 342.0 yr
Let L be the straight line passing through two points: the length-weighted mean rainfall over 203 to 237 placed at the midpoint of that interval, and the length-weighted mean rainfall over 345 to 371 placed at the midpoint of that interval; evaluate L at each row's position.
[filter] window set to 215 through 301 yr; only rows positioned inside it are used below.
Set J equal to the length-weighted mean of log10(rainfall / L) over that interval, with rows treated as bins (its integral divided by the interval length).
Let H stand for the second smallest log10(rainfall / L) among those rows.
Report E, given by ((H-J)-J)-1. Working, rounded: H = -0.02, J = 0.00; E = -1.02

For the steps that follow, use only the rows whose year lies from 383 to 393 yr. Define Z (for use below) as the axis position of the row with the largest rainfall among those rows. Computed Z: 392.0 yr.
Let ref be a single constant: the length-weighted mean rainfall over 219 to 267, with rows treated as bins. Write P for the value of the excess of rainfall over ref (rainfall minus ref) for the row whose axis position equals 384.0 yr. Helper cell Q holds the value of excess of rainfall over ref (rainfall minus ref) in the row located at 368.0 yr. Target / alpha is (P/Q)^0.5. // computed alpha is 2.0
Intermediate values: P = -2.57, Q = -0.6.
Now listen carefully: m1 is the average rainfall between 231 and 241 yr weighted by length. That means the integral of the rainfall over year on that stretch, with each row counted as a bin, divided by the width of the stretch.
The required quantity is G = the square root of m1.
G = 2.98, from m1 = 8.90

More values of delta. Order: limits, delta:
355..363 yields 8.97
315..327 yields 5.14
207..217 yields 9.28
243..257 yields 9.44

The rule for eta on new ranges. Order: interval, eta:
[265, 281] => 266.0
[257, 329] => 258.0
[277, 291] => 278.0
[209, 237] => 210.0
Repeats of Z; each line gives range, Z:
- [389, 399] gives 398.0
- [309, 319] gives 310.0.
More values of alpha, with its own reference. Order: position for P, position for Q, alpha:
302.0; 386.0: 0.5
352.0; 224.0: 1.3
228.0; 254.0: 1.0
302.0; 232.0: 1.1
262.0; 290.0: 0.8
